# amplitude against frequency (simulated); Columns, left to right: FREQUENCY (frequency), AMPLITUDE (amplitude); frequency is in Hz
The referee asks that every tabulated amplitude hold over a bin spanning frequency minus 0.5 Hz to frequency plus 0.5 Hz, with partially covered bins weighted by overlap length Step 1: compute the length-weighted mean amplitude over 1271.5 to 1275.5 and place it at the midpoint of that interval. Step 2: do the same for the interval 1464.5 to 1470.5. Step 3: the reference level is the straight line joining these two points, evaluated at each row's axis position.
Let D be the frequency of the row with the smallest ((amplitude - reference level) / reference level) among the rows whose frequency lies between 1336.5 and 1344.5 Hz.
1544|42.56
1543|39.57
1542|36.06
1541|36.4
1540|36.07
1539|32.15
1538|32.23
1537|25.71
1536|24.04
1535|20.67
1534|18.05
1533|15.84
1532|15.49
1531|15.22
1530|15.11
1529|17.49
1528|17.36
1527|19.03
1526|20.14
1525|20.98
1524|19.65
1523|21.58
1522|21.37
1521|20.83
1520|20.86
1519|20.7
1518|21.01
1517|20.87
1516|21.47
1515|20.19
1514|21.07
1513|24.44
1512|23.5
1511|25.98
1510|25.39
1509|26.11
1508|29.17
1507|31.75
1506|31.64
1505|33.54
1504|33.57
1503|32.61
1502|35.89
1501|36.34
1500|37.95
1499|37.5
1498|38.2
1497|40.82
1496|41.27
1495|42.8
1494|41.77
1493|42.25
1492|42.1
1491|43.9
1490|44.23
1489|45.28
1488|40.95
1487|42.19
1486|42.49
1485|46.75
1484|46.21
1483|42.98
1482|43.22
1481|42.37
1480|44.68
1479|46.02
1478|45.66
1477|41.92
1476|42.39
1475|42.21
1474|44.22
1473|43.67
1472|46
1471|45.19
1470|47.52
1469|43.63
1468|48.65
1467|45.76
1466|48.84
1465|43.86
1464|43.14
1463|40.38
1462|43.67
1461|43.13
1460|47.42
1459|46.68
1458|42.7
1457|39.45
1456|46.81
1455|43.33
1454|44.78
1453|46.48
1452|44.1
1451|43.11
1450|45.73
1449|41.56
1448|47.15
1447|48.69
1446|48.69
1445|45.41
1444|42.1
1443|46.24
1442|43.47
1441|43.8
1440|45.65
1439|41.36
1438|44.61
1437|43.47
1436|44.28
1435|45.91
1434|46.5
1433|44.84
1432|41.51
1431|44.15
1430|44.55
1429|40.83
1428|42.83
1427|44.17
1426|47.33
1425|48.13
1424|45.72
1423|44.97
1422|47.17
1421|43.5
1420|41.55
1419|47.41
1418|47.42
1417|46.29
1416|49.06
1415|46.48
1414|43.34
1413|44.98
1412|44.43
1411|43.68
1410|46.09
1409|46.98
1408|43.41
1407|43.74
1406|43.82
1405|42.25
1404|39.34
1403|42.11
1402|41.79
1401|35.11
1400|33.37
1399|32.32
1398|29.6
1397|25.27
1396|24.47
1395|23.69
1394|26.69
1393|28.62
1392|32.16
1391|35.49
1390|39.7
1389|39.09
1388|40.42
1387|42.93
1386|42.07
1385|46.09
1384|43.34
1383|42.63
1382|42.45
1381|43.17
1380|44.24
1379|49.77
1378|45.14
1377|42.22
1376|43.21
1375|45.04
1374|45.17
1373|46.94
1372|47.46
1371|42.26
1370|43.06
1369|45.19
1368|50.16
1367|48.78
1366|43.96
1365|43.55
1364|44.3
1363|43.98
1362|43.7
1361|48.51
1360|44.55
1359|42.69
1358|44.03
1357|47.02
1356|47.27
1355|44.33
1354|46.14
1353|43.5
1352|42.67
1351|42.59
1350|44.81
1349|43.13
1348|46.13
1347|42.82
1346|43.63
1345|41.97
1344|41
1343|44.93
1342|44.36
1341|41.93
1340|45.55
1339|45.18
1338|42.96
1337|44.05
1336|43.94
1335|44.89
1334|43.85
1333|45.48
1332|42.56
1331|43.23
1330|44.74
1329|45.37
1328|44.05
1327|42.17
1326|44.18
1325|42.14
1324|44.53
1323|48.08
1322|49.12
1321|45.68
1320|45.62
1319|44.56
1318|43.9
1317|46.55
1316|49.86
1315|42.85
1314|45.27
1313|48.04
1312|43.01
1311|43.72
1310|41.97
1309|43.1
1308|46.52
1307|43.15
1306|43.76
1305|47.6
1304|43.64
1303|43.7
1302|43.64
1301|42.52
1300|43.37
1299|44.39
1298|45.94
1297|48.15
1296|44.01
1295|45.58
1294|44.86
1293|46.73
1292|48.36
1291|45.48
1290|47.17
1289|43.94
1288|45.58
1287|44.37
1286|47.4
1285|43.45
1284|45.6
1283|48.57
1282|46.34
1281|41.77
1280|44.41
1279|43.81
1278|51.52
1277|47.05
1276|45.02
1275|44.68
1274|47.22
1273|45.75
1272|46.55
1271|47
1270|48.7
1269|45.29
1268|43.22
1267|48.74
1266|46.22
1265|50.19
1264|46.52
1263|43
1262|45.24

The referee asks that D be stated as 1344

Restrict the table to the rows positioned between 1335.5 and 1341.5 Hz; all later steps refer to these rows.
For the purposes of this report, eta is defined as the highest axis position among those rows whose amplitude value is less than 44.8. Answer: 1341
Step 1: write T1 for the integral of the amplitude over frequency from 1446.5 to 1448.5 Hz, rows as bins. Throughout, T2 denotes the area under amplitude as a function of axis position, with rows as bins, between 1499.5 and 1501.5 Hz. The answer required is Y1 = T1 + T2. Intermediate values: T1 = 96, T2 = 74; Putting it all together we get 170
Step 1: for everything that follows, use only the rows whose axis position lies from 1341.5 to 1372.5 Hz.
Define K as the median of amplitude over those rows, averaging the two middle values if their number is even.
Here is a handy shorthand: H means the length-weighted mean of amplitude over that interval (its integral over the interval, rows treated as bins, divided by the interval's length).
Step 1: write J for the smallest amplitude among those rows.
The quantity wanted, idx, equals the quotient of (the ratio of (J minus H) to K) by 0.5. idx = -0.163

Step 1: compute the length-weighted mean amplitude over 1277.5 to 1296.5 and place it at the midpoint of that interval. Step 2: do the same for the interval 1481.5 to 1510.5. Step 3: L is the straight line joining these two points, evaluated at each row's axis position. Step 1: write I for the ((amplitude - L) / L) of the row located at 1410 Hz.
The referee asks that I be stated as 0.11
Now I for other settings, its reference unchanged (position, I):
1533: -0.58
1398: -0.29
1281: -0.09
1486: 0.09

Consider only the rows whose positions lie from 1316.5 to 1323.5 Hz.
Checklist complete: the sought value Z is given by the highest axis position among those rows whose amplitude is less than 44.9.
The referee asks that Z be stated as 1319 Hz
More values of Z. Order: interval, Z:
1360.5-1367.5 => 1366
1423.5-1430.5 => 1430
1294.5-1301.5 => 1301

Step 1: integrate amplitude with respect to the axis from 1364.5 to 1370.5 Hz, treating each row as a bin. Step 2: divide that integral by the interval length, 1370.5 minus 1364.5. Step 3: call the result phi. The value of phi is 45.8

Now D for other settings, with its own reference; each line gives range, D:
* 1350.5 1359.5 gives 1351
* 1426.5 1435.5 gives 1429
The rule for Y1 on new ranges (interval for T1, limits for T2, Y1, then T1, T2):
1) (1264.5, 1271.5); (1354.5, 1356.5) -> 421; 329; 92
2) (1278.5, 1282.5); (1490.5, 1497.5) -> 471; 176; 295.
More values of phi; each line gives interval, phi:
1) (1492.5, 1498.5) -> 41.2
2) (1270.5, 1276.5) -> 46.0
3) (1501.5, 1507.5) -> 33.2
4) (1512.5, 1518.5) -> 21.5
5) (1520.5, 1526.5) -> 20.8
